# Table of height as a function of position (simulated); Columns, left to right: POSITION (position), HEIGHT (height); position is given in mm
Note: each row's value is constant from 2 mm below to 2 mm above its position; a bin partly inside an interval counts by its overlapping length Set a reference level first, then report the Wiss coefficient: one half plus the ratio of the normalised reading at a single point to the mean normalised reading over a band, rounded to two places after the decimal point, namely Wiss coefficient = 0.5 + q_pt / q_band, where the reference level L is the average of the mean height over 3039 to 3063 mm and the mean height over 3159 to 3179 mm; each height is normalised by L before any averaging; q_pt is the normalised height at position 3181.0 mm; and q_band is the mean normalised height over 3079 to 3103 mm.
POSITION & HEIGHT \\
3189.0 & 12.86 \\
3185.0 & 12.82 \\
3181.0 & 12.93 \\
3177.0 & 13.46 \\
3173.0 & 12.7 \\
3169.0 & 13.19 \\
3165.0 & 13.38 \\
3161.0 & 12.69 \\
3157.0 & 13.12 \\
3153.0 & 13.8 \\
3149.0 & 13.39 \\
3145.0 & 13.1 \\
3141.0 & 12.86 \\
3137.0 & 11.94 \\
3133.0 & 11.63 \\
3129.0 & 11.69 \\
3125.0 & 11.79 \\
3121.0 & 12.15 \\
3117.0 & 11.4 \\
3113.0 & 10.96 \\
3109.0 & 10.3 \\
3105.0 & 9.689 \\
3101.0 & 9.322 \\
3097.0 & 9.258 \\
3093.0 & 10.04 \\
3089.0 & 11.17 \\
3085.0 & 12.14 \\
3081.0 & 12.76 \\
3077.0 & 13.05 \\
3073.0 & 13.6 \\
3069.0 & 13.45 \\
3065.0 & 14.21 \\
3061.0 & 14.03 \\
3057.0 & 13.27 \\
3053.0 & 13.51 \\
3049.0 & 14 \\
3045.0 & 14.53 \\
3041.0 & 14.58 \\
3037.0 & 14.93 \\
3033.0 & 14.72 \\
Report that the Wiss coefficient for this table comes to 1.70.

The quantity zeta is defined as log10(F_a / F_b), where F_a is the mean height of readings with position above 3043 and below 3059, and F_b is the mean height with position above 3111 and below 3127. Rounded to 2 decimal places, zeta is 0.08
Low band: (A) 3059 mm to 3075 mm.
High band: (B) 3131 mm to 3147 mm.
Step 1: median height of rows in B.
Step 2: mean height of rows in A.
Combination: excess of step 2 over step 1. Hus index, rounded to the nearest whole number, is 1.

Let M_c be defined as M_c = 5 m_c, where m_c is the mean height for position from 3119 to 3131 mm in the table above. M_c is 59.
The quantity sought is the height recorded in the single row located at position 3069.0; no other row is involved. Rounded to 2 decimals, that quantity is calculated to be 13.45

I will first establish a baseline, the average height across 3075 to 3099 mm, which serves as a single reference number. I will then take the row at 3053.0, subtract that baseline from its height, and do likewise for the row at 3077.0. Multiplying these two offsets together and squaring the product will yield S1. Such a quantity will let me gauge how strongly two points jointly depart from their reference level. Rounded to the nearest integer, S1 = 12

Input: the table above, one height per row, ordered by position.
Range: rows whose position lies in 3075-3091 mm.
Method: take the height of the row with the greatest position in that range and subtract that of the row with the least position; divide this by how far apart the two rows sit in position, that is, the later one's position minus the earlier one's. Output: -0.16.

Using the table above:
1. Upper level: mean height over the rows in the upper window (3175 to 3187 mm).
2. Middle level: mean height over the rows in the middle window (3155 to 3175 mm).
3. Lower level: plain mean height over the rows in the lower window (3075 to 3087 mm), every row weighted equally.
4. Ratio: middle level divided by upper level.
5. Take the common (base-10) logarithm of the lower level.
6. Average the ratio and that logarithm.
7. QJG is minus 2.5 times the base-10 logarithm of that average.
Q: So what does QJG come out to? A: -0.05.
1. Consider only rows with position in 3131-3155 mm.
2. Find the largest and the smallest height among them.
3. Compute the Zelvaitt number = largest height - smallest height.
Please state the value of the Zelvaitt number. 2.2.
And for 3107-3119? 1.1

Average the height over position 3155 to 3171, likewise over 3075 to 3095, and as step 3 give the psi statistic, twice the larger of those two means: 26.2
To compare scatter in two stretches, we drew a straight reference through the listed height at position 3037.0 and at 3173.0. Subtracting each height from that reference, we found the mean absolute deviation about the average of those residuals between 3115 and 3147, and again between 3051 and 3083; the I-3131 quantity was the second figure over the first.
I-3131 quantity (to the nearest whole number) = 1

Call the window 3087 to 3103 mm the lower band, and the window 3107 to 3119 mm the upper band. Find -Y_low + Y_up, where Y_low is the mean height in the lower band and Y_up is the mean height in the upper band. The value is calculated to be 0.9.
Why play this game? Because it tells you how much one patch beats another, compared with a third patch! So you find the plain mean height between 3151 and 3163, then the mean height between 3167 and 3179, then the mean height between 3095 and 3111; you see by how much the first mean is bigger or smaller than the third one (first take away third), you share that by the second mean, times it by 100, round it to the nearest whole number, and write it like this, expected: 27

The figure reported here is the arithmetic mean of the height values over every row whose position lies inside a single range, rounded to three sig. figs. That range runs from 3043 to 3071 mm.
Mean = 13.9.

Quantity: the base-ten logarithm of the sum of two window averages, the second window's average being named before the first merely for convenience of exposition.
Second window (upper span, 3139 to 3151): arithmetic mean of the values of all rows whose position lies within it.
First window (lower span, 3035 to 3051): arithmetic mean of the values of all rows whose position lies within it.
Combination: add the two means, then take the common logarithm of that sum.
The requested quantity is 1.44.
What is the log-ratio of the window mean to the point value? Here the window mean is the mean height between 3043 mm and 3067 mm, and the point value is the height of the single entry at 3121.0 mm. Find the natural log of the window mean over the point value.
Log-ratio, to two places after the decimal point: 0.14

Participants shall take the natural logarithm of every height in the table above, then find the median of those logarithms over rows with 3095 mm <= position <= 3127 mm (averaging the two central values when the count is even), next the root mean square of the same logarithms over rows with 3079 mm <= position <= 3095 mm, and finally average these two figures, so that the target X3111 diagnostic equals 2.40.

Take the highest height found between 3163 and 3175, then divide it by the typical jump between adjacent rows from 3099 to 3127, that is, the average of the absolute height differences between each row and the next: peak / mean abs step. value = 25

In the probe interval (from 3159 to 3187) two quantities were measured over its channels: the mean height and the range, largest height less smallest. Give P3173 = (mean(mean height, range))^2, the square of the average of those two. 48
